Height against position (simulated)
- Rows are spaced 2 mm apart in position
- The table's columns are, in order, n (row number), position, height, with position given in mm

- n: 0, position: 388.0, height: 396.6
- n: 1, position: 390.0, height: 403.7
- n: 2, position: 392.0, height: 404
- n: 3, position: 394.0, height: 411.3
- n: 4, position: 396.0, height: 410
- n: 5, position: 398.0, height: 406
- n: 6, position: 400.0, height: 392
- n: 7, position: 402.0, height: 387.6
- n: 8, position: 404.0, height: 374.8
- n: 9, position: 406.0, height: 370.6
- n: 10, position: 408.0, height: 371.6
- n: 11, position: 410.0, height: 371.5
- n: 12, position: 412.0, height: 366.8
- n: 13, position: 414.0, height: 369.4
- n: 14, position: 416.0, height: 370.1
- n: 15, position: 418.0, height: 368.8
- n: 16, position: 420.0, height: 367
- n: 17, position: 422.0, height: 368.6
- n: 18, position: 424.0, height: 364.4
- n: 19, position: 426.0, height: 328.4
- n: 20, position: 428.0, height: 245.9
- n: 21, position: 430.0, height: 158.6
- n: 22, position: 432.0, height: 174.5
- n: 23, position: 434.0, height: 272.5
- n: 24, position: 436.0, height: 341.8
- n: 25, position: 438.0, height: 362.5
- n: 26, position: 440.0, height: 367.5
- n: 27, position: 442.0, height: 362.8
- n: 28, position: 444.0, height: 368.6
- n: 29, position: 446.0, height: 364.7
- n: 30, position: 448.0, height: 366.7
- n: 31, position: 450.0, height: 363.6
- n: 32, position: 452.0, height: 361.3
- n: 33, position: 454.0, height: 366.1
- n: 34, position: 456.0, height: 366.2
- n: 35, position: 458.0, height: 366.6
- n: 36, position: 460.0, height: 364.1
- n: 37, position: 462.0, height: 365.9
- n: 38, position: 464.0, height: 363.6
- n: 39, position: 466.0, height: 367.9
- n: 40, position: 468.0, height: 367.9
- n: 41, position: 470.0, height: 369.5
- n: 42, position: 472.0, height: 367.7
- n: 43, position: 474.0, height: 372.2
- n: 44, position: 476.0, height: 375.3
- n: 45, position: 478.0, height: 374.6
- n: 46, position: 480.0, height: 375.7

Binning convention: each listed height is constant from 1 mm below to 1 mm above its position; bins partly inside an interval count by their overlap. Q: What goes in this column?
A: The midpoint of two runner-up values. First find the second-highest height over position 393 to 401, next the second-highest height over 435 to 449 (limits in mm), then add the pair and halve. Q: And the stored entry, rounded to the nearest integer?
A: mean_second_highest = 389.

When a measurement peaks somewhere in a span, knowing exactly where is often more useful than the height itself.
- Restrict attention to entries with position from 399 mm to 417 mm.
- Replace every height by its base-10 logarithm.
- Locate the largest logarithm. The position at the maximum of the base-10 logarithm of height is 400.0 mm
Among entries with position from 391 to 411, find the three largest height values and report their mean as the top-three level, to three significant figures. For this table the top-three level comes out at 409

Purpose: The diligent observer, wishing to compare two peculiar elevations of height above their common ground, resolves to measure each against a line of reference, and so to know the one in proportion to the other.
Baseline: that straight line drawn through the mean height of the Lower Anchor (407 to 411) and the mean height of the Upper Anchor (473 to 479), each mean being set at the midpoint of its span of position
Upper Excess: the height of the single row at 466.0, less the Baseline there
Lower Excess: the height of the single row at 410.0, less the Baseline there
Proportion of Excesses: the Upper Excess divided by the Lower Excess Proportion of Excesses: 66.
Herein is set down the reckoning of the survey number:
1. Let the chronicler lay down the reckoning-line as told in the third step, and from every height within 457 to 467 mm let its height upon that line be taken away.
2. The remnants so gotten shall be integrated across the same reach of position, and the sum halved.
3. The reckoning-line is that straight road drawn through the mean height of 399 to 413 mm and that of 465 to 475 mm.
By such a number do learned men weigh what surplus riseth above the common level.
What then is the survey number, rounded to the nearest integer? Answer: -22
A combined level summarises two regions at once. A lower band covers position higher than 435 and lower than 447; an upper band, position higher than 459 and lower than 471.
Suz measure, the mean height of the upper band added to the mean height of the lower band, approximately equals 728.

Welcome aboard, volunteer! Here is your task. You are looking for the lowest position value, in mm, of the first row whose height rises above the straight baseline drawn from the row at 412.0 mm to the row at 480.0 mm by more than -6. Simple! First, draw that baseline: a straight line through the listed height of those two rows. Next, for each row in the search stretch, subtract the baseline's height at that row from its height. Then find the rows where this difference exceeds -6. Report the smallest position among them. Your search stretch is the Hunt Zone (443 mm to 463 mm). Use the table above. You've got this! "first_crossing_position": 444.0 mm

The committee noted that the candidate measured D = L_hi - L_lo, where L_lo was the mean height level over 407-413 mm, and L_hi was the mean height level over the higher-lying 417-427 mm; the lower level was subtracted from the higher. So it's -11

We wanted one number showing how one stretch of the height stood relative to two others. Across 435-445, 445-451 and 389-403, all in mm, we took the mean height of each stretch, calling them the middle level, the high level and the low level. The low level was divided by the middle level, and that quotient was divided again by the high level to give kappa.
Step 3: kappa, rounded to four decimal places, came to 0.0031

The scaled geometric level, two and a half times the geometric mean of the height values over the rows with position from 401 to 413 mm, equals 934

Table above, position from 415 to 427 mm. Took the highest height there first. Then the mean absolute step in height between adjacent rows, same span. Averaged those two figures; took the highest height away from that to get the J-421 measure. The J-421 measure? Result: -181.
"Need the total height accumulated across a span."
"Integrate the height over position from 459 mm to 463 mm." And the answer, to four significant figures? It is 1460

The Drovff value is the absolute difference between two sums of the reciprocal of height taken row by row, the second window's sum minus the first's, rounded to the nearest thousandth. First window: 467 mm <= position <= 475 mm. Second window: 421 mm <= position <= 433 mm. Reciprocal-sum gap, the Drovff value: 0.014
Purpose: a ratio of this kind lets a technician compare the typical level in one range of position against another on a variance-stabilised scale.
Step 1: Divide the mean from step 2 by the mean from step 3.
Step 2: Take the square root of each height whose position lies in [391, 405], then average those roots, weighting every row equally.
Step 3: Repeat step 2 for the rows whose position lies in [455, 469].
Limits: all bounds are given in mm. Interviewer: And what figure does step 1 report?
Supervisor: 1.04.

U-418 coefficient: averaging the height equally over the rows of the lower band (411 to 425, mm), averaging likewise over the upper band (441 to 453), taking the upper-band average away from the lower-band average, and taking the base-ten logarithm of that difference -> 0.5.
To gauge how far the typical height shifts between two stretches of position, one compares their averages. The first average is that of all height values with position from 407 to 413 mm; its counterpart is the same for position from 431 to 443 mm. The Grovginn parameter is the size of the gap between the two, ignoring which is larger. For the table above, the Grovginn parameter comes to 56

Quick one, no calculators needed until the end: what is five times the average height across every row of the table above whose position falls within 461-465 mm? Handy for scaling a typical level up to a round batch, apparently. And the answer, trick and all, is 1824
